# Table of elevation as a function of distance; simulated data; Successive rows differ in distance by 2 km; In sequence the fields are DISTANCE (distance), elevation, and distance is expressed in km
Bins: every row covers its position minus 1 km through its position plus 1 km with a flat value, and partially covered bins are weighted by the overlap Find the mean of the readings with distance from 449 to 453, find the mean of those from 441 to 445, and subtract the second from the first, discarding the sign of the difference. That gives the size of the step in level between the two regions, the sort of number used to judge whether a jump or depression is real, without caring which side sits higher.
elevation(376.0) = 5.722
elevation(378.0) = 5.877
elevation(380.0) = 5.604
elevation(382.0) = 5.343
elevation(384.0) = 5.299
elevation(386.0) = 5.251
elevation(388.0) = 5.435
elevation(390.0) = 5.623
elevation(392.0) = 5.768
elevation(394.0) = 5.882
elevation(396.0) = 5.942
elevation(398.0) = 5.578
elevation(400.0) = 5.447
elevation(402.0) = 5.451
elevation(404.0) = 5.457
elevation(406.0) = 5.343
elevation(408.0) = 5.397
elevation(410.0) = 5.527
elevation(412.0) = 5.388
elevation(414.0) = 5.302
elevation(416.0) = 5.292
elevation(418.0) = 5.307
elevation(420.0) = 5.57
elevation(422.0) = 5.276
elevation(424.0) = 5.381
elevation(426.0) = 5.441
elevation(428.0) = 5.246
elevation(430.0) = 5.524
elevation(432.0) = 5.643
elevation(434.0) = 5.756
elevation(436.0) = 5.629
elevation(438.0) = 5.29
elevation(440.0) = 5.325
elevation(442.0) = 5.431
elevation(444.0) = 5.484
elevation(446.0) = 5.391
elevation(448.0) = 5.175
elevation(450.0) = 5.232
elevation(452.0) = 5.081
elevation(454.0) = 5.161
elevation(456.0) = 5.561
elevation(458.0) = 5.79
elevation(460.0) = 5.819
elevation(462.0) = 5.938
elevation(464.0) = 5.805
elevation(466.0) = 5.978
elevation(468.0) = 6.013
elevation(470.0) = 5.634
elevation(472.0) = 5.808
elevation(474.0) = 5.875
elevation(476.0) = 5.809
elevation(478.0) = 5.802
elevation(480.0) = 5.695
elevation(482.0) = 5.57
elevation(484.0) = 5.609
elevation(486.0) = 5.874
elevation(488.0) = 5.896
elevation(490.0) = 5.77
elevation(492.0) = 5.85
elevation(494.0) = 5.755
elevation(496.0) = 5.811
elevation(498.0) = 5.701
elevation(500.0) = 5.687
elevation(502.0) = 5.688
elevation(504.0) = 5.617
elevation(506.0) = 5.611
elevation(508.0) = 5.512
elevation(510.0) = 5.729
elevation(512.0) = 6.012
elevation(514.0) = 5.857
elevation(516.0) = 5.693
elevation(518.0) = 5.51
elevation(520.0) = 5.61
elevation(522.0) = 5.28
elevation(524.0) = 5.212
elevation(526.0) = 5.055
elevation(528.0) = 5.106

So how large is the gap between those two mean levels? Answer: 0.30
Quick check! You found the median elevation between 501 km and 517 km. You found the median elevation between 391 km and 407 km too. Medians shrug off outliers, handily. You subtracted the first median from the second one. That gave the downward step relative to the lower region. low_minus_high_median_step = -0.17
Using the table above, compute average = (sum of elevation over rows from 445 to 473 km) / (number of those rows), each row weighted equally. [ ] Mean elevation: 5.60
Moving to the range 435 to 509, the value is 5.64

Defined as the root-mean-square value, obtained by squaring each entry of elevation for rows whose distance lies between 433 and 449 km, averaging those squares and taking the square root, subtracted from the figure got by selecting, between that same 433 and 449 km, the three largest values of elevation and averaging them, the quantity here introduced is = 0.19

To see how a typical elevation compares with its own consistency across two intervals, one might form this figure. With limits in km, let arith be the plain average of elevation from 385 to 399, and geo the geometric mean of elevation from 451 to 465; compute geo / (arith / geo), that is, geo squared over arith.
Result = 5.53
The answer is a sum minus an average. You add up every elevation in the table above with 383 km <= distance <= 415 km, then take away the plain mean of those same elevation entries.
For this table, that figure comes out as 82.6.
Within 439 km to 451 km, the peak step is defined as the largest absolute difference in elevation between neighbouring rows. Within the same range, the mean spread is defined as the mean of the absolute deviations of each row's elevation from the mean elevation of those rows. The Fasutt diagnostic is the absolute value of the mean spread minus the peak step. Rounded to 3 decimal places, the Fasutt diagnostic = 0.120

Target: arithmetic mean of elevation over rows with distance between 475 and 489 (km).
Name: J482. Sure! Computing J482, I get 5.75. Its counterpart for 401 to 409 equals 5.41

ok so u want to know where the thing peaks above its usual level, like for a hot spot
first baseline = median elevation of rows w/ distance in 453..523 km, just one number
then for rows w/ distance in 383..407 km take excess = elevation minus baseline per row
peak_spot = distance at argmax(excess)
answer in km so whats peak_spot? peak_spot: 396.0 km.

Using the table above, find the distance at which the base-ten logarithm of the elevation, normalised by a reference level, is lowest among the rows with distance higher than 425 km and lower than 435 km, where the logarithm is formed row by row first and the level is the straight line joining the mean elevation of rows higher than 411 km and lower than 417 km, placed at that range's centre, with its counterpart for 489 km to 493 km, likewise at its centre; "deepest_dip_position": 428.0 km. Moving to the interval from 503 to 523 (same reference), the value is 522.0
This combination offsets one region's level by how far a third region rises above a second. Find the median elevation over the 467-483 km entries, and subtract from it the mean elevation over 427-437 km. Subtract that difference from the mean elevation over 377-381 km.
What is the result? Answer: 5.50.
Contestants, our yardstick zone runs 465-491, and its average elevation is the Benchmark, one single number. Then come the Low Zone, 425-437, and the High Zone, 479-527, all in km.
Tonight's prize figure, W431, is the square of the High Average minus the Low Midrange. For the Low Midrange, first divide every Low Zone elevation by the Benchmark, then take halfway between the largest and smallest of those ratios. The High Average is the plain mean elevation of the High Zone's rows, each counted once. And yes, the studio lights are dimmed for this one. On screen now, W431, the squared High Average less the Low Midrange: 31.0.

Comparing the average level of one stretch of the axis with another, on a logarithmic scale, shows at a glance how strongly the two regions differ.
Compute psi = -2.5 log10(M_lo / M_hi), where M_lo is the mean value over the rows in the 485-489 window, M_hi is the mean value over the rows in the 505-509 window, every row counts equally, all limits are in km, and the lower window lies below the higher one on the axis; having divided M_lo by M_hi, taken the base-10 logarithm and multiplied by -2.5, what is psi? -0.06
